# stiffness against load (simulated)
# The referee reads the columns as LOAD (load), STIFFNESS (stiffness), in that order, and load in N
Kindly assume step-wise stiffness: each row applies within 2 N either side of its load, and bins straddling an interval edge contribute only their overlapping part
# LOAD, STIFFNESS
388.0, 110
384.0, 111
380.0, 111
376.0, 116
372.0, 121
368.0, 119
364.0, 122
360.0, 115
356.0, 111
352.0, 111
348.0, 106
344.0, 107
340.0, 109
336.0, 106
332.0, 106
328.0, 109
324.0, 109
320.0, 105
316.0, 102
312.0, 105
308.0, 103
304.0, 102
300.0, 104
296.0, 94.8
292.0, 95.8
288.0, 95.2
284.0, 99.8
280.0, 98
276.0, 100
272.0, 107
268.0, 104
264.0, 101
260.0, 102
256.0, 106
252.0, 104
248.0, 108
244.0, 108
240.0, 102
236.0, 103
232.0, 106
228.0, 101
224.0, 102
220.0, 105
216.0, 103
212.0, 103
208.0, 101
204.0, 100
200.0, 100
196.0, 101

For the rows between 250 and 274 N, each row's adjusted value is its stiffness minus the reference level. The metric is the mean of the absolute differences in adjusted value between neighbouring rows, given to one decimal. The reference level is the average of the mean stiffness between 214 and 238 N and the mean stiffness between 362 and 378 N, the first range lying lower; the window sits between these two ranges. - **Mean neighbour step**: 2.6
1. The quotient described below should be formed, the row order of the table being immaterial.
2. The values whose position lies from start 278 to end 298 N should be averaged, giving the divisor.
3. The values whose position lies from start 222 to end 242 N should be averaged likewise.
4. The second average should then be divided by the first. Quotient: 1.06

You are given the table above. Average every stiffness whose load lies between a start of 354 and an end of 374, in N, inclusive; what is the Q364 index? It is 118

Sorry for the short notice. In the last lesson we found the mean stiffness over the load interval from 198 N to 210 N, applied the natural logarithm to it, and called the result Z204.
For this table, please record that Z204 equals 4.61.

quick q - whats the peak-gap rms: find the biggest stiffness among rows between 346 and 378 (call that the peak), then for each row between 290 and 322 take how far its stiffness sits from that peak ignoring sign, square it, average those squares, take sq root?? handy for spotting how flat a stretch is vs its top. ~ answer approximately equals 21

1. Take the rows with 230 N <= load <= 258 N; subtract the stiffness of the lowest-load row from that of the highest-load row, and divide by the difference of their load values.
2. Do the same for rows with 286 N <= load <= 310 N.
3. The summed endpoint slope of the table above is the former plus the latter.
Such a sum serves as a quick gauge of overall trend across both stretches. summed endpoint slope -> 0.4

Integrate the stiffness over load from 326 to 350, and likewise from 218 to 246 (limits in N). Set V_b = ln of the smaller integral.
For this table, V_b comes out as 7.9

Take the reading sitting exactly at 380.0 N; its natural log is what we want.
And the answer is 4.71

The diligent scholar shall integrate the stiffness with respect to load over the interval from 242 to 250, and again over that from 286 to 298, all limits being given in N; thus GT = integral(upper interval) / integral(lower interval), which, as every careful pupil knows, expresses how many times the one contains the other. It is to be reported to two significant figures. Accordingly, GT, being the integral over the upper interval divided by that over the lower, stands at 1.3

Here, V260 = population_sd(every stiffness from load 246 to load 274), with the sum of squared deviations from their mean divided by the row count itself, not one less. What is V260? 2.4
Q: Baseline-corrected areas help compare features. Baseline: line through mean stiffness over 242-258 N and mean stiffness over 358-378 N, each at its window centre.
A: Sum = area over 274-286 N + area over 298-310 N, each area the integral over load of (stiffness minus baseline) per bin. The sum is -232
